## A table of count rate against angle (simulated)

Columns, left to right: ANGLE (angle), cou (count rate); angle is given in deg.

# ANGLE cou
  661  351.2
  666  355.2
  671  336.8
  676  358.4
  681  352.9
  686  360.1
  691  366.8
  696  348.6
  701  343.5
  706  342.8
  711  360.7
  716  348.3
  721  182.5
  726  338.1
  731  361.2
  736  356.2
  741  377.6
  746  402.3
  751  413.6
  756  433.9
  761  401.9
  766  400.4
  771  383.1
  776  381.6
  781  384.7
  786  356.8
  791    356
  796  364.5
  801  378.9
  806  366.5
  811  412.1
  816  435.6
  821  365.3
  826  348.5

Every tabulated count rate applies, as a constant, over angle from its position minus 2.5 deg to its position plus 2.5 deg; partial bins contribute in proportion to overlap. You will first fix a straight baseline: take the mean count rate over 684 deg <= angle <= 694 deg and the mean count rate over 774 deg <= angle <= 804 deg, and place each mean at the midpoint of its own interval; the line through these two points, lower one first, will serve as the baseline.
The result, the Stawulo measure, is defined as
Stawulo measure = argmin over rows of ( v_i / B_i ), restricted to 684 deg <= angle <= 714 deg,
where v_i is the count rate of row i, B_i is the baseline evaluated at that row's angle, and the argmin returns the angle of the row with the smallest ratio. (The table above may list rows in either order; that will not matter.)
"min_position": 706 deg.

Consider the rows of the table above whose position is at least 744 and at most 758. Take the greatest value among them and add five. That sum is 439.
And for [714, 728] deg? 353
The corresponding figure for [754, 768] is 439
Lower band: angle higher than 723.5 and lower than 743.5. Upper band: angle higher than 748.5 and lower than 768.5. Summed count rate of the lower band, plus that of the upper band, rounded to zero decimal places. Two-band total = 3083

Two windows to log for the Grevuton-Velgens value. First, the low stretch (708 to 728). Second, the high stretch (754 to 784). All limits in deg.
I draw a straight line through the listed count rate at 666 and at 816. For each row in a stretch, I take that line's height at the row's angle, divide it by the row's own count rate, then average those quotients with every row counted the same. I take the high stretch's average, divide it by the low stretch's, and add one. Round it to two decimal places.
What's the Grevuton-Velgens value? 1.77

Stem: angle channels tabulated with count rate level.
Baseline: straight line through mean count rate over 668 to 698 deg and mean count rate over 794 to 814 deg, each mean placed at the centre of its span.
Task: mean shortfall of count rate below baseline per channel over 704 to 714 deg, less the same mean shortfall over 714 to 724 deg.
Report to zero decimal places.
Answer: -89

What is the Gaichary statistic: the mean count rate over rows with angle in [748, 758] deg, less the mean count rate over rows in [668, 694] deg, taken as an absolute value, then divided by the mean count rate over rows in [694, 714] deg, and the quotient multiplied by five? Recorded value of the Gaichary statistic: 1.0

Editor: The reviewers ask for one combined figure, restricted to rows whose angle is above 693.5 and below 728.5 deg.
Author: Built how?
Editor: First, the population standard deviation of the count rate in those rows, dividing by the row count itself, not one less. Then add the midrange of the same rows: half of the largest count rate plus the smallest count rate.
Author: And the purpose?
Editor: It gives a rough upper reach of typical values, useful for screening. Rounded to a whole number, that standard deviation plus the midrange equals 330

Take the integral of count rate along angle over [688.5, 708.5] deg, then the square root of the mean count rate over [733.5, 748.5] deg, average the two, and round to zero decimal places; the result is 3514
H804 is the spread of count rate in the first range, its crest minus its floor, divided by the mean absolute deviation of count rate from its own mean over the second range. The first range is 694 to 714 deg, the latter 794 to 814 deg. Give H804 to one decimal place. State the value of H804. 1.1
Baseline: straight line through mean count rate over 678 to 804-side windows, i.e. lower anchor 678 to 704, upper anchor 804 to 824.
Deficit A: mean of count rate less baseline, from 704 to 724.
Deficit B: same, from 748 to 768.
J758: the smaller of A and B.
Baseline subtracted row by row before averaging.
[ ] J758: -53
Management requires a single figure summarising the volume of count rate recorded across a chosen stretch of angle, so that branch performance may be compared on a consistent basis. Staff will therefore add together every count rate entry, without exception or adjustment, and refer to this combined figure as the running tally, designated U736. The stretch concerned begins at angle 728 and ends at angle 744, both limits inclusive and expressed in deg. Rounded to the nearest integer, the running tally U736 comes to 1095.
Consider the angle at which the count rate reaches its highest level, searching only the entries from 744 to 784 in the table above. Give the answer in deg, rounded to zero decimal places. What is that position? 756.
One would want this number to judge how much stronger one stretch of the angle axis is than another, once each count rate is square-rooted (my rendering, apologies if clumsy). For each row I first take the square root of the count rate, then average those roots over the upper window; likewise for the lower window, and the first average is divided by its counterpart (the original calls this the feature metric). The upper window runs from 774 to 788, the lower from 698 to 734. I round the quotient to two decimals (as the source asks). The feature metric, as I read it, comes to 1.08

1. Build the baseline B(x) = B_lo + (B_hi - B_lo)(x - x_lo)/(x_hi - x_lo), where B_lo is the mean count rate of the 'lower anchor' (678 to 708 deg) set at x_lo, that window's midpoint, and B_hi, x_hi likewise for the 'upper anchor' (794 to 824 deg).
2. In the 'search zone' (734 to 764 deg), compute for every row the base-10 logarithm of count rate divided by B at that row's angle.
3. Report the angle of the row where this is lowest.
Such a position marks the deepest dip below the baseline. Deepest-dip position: 736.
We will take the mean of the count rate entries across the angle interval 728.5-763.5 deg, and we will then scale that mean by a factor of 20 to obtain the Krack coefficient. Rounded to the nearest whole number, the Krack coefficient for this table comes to 7848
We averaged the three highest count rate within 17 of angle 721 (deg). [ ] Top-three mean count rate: 359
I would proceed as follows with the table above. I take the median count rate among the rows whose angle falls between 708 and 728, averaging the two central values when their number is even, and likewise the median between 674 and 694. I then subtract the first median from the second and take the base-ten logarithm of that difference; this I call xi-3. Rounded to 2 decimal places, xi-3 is 1.21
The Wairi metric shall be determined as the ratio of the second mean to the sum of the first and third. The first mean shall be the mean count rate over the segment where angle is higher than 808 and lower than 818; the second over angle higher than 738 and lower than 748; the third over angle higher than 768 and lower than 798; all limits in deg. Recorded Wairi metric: 0.49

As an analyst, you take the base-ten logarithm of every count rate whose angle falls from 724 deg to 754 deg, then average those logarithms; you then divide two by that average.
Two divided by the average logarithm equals 0.777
